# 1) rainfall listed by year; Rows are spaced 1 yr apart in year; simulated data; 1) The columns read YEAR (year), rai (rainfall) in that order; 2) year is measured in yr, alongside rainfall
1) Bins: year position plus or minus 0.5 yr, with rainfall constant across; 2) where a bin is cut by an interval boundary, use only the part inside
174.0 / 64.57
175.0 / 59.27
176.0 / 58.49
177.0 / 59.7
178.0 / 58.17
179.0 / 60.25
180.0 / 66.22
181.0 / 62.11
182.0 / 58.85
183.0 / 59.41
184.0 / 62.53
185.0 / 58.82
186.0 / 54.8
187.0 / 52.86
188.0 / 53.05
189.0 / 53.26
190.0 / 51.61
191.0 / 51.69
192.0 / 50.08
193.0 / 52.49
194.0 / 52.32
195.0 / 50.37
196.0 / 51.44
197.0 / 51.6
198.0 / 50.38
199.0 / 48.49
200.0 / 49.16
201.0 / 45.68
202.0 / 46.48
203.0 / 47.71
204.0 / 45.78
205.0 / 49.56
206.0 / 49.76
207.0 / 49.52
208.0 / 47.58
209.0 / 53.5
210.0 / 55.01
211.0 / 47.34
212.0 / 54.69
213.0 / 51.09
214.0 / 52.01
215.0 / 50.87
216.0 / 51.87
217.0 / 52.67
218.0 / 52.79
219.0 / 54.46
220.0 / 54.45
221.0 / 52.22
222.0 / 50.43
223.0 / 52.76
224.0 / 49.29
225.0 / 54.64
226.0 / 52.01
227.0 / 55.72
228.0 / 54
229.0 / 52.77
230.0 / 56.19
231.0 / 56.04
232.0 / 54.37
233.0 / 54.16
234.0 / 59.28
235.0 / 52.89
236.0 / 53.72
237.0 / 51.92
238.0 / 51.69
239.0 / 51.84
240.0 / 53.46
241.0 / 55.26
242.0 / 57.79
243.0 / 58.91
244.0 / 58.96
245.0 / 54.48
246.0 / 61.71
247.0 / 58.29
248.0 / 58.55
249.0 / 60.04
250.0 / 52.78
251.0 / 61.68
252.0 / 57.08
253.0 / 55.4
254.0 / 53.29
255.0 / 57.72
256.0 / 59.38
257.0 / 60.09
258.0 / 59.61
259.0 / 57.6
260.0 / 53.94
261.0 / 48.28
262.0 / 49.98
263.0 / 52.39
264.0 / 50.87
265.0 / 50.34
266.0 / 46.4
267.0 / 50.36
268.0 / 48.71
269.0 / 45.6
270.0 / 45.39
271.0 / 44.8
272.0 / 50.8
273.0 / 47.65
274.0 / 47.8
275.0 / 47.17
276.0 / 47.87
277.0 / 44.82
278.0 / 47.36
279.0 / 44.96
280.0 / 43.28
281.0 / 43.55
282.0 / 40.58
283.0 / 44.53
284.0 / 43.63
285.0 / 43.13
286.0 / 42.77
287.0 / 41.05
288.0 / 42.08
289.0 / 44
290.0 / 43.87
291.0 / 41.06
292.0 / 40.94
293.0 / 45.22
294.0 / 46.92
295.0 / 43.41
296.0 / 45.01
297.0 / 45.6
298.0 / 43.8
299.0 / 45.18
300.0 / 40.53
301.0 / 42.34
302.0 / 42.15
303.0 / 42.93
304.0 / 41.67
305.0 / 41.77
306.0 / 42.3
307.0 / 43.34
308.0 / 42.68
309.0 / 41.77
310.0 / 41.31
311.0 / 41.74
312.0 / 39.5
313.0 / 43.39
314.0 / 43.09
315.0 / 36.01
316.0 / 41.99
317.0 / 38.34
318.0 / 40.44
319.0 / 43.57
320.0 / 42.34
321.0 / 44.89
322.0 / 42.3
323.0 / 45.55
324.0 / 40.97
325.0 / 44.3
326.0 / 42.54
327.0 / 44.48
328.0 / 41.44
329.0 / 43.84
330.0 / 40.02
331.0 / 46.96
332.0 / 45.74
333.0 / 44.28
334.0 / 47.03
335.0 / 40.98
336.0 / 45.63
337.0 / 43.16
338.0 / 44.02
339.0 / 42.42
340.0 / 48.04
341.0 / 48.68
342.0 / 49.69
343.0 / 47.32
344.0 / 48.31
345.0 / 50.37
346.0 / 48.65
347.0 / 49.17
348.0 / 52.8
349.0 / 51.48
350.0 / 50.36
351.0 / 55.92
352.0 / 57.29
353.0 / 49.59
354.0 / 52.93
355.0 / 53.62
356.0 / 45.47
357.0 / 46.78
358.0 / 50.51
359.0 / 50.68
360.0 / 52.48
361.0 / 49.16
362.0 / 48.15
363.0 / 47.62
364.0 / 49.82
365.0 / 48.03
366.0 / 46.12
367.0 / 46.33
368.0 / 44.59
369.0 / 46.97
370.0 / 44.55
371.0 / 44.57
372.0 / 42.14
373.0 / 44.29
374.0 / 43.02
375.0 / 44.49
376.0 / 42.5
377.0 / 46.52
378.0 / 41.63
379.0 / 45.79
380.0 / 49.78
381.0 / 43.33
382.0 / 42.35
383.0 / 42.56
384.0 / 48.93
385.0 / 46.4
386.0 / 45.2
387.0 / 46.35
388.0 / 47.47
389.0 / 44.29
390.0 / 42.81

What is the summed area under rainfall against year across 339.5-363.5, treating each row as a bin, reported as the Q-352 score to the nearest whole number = 1205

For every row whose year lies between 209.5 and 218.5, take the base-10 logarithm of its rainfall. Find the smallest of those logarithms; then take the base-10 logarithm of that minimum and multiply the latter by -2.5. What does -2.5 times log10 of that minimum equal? -0.560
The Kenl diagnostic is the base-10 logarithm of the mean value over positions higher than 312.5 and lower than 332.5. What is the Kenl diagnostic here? 1.63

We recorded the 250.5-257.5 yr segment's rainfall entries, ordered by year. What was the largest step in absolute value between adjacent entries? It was 4.6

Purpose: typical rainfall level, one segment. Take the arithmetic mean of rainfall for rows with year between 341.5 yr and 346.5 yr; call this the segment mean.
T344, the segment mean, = 48.9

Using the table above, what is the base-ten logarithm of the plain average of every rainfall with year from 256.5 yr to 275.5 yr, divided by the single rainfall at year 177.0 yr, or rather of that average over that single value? -0.073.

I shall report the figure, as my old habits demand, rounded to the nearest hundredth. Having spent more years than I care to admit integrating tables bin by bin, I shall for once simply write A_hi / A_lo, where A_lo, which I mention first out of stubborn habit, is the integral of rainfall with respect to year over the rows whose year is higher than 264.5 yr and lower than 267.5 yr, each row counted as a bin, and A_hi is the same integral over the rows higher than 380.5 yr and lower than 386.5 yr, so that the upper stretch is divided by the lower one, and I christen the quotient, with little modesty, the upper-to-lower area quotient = 1.83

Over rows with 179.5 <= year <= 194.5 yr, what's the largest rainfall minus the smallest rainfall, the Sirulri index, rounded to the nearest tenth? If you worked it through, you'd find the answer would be 16.1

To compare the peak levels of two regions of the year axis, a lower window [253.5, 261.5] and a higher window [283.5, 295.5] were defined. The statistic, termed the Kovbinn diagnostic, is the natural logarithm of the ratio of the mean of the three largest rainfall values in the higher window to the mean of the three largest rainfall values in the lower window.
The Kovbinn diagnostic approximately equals -0.27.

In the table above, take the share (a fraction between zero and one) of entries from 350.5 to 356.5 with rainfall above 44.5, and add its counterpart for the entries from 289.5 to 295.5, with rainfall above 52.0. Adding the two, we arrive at 1.0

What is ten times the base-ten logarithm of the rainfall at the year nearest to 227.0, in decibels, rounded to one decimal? 17.5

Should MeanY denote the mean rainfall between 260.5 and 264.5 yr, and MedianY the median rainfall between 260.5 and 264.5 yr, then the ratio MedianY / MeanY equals 1.00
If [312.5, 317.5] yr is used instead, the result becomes 1.04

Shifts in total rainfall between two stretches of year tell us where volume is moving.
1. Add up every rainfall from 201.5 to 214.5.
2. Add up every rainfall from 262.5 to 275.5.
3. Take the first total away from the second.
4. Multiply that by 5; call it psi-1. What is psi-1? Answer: -109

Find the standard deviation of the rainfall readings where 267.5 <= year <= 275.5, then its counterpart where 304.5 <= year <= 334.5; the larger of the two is 2.4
